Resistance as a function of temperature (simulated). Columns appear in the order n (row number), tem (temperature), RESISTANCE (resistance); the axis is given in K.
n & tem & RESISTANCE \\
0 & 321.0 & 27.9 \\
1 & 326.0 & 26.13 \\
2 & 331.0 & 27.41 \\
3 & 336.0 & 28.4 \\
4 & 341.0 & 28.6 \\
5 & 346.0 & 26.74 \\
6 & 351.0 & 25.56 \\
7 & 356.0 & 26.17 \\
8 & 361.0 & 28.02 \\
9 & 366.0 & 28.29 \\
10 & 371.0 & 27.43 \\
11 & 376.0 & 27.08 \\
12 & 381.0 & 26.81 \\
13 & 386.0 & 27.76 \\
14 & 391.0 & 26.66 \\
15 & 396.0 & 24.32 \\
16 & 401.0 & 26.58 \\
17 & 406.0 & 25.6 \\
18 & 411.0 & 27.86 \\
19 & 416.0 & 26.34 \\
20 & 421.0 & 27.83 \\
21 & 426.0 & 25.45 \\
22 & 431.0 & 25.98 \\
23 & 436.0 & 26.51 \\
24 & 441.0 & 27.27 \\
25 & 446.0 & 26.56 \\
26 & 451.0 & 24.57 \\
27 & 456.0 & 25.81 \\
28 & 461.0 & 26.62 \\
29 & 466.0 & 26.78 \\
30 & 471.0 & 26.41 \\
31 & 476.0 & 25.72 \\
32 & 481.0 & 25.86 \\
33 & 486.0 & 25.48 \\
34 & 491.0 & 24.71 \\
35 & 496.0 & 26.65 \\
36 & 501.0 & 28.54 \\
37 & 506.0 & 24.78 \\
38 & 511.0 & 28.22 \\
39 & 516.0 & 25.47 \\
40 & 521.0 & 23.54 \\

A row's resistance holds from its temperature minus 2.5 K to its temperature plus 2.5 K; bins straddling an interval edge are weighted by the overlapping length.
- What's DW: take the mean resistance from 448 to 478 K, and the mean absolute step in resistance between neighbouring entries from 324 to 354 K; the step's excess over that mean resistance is -24.9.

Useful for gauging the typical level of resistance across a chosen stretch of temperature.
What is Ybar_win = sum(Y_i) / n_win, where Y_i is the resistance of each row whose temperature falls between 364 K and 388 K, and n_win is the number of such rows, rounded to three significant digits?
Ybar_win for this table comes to 27.5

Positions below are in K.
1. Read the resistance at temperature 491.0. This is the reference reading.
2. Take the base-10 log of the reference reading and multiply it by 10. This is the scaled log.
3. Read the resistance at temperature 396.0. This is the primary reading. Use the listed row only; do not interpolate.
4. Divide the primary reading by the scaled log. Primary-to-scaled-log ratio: 1.75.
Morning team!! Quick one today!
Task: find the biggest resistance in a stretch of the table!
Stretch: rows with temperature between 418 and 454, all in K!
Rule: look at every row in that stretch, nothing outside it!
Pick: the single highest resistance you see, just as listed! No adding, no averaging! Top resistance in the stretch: 27.83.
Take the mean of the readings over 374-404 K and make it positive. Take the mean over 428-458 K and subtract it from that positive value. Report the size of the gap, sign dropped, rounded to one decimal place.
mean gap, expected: 0.4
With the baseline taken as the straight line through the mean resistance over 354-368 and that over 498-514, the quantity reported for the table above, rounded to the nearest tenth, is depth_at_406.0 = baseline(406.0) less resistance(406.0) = 1.8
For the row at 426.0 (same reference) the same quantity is 1.9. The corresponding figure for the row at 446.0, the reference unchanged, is 0.7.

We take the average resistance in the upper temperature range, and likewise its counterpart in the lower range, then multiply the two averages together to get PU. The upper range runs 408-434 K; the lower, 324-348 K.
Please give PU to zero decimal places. 733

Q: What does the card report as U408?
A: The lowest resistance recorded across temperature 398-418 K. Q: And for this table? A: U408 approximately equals 25.6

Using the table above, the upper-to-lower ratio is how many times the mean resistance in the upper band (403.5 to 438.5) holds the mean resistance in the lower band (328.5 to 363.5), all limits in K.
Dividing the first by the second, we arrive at 0.97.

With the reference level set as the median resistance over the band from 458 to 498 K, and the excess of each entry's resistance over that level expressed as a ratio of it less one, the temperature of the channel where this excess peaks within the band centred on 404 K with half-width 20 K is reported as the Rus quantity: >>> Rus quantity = 411.0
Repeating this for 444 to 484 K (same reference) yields 466.0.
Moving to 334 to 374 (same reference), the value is 341.0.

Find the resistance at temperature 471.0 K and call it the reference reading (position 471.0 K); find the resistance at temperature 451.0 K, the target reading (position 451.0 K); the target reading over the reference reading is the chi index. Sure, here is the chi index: 0.93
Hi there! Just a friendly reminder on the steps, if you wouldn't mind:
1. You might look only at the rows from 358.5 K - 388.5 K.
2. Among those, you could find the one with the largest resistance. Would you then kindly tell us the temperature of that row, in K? 366.0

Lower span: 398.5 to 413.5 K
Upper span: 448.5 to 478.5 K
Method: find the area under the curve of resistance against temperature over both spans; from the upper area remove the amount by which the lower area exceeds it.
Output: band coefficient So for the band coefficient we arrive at 1159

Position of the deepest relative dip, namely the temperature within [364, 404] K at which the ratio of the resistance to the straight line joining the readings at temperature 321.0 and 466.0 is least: 396.0 K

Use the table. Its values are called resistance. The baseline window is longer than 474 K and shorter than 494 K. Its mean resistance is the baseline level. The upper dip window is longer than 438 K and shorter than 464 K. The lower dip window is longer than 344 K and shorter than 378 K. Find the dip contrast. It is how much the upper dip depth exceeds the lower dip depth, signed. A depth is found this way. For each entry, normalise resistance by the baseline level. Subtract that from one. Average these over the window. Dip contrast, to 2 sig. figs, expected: 0.034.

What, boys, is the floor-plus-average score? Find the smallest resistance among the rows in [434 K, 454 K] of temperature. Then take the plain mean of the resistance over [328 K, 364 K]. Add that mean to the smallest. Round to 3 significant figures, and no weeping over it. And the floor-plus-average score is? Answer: 51.8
